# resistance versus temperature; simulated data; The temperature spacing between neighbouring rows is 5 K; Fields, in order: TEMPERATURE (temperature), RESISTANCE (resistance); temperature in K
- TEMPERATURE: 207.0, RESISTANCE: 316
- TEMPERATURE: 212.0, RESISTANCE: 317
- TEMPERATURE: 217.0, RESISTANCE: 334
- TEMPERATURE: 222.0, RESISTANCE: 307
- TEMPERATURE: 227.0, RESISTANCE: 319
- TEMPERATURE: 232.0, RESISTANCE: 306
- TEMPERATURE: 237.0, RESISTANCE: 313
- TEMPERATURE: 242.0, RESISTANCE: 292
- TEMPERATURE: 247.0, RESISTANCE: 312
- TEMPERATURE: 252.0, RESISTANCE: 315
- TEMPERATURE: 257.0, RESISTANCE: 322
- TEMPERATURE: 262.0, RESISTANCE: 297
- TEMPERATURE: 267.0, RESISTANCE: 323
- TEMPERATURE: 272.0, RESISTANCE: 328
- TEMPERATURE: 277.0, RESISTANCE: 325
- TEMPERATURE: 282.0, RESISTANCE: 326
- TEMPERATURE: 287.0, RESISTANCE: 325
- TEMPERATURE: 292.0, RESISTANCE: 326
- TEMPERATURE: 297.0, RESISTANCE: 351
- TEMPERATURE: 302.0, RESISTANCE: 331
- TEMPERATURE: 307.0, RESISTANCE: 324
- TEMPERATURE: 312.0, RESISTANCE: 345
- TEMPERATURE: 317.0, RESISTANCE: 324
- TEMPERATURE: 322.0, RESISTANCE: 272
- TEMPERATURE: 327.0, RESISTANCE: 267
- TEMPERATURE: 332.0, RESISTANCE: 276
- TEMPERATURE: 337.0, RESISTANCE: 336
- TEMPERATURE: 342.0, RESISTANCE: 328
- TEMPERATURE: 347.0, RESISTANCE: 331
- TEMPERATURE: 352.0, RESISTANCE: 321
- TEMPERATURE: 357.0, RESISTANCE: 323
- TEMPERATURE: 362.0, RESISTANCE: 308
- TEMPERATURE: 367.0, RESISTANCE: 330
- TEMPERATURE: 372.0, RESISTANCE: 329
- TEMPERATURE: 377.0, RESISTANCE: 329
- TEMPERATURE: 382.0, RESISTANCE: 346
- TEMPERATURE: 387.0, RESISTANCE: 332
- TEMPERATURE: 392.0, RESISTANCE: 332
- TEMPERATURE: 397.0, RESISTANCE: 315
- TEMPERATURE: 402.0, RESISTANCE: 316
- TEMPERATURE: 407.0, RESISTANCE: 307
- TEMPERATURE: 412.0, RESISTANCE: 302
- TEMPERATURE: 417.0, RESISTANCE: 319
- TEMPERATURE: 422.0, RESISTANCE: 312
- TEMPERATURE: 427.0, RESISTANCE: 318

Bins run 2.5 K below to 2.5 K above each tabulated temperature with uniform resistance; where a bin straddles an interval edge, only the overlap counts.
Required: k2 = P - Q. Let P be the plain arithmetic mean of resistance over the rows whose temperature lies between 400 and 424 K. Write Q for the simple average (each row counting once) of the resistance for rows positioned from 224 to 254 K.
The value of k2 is 1.7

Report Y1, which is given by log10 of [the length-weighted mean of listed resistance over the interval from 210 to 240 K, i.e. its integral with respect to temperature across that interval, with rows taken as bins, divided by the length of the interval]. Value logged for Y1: 2.50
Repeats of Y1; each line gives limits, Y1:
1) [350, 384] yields 2.51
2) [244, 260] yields 2.50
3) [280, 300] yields 2.52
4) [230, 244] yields 2.48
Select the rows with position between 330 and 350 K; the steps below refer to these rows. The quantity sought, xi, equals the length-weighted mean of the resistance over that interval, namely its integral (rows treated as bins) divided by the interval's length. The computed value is 319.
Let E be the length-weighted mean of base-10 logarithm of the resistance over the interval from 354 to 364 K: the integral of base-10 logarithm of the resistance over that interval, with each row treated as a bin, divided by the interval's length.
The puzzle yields 2.50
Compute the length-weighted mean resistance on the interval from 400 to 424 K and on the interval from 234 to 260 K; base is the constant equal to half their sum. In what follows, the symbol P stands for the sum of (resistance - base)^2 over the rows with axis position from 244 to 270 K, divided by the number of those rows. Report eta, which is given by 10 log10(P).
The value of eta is 20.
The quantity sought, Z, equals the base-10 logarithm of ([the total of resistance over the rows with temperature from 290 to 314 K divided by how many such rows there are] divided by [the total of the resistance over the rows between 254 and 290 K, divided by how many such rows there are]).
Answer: 0.019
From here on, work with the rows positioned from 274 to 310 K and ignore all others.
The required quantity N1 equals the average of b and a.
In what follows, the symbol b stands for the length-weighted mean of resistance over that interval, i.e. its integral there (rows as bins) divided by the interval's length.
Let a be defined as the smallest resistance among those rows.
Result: 327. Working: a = 324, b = 330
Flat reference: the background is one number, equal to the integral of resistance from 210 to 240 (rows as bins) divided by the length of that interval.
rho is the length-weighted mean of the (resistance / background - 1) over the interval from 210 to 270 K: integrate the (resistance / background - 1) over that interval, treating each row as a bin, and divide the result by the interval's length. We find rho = -0.01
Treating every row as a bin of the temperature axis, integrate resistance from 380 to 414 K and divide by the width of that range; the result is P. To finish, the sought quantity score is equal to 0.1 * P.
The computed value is 32.1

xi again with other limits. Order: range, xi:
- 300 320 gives 330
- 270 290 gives 326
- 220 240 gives 311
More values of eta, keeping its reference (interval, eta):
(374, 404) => 26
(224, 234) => 17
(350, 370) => 22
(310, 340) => 30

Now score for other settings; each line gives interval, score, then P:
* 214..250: 31.2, 312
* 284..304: 33.3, 333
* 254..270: 31.4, 314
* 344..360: 32.5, 325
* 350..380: 32.4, 324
